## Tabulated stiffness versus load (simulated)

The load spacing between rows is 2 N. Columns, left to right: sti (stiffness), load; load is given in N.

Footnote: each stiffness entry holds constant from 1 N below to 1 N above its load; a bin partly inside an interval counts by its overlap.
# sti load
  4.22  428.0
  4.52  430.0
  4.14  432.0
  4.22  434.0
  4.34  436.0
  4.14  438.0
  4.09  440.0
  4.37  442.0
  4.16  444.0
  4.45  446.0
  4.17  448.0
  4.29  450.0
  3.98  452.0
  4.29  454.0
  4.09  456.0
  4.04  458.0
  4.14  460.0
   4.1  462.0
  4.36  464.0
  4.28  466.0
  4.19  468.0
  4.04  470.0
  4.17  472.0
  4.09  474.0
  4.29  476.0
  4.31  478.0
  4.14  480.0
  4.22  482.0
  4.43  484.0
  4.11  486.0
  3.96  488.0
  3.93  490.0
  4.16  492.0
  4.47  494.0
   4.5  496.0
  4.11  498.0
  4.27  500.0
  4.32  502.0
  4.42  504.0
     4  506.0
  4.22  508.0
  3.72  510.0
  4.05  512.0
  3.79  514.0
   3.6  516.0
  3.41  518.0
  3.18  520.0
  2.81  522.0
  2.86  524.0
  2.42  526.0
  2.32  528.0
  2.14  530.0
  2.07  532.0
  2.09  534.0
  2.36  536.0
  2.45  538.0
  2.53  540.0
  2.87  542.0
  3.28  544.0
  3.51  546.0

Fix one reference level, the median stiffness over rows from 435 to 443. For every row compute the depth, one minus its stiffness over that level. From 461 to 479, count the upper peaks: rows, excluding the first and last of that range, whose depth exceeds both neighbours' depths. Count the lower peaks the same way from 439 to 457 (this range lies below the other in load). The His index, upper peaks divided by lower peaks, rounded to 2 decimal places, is 0.67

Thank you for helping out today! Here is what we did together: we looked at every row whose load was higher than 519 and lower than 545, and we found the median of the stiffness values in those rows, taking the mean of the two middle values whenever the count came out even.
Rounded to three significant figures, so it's 2.45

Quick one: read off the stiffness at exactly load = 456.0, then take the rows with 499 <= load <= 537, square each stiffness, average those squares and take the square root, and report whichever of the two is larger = 4.09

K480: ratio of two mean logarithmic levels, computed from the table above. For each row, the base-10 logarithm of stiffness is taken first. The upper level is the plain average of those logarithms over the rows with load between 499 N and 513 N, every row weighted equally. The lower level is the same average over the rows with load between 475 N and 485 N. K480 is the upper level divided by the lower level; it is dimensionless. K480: 0.98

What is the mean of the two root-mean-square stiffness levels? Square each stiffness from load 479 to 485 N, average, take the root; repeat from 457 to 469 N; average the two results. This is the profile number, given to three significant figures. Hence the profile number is 4.23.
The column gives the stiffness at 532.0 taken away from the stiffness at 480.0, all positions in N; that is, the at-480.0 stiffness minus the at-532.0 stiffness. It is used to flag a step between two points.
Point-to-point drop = 2.1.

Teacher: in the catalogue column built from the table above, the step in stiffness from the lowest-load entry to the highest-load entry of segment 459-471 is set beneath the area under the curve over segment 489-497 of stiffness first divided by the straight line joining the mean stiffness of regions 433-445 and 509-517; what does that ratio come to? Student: -87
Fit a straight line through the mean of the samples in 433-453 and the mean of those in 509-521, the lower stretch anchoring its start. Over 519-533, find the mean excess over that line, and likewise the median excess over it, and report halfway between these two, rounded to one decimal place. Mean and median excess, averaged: -1.1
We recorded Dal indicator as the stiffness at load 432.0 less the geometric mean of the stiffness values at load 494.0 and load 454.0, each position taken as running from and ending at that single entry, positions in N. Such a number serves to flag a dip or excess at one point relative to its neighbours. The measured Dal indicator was -0.24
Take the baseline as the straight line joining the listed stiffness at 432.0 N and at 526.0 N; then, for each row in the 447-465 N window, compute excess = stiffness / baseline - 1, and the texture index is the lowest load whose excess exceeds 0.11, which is 450.0 N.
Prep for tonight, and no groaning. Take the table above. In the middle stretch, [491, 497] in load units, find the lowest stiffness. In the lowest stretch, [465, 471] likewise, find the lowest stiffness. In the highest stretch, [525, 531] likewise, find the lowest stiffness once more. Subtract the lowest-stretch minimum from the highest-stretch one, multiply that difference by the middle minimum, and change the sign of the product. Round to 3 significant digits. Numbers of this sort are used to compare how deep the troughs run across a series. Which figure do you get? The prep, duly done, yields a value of 7.90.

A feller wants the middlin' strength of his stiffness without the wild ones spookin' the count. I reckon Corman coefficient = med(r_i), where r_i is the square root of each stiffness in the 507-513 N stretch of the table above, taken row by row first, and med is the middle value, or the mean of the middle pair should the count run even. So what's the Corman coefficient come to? 2.01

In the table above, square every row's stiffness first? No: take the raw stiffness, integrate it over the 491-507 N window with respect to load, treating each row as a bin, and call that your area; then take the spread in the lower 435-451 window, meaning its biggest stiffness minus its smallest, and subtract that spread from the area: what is 68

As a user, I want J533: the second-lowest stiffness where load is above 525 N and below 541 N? 2.09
